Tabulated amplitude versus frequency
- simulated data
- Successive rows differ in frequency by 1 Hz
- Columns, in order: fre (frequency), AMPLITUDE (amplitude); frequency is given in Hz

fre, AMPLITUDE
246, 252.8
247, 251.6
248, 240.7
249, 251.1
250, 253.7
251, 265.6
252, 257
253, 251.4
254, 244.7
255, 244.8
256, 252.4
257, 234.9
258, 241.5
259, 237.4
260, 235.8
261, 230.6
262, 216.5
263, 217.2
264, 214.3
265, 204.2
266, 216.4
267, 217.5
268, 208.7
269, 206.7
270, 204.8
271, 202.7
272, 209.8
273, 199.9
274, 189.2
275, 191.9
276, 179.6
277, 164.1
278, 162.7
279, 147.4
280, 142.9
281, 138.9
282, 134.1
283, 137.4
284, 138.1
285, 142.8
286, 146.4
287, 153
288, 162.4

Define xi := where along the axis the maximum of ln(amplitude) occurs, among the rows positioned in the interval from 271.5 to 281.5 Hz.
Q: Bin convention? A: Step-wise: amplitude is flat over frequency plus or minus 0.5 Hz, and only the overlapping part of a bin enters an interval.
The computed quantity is 272 Hz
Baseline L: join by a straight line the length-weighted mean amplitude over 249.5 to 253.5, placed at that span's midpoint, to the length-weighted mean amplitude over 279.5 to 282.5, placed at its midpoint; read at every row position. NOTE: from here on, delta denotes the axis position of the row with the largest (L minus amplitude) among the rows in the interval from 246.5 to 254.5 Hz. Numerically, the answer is 248 Hz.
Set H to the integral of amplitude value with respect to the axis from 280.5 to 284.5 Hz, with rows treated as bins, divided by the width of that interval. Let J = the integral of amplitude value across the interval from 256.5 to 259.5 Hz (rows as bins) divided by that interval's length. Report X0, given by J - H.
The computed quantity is 101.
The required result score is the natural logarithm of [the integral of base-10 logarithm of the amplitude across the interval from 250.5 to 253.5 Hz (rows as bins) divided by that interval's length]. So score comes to 0.88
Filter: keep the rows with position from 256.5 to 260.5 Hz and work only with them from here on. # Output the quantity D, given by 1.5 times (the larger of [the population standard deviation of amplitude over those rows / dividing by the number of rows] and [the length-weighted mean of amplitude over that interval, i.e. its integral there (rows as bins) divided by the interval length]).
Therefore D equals 356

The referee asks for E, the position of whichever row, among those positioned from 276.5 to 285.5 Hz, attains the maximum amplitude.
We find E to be 277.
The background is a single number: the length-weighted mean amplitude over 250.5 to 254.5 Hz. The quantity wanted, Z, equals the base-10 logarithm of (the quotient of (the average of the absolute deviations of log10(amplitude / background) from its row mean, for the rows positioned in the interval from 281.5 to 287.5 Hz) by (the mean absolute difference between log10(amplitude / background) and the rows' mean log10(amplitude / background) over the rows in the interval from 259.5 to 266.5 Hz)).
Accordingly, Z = 0.0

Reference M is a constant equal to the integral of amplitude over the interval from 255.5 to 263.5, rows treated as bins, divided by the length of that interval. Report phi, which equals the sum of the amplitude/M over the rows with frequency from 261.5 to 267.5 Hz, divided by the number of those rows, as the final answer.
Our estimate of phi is 0.92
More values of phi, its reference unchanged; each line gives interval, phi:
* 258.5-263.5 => 0.98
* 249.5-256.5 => 1.08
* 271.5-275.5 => 0.85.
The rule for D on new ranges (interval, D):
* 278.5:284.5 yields 210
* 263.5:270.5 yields 316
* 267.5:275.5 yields 303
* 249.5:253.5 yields 385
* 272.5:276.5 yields 285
